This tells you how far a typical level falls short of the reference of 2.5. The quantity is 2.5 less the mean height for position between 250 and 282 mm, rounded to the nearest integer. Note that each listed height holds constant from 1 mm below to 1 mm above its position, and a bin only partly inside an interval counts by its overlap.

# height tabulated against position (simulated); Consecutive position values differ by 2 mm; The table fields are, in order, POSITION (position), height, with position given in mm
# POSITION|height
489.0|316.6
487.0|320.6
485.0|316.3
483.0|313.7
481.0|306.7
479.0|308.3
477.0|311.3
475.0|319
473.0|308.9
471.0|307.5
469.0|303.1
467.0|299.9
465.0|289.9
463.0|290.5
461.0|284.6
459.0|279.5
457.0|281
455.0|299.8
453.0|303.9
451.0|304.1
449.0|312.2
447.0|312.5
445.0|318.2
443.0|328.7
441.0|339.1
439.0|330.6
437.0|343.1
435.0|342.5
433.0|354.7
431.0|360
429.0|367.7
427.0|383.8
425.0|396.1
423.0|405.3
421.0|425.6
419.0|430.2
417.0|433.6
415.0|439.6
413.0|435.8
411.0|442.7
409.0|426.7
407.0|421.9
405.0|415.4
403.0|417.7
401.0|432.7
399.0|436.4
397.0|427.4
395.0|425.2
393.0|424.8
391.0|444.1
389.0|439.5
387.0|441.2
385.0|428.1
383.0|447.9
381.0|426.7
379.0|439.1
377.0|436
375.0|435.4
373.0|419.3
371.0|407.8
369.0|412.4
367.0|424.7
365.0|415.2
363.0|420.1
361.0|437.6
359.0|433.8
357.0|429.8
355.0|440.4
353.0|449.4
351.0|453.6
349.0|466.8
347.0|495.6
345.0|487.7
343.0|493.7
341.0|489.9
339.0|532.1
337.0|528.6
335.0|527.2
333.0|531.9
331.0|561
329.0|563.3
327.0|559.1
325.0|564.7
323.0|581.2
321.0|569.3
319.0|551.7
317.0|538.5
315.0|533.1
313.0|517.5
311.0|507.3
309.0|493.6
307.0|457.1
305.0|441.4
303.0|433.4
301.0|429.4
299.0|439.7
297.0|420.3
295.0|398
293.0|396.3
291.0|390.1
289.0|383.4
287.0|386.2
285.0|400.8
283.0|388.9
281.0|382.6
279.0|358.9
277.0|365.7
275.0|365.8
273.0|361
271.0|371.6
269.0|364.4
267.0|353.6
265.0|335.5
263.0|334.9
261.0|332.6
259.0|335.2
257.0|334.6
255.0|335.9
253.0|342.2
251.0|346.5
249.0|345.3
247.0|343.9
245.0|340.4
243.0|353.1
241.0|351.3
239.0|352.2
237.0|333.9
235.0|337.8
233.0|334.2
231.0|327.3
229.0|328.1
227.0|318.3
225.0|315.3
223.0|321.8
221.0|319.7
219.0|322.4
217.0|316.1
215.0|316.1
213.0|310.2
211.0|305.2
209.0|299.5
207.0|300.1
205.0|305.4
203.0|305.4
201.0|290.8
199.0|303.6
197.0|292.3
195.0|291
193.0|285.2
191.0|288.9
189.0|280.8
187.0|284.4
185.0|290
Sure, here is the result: -349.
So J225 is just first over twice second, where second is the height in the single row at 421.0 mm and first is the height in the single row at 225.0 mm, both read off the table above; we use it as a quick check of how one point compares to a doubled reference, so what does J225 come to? 0.37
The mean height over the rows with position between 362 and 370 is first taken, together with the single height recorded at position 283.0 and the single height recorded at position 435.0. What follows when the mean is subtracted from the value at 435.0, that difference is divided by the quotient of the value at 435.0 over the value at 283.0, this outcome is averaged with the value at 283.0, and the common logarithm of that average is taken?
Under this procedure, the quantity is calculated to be 2.18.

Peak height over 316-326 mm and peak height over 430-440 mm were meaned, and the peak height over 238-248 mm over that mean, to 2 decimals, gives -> 0.75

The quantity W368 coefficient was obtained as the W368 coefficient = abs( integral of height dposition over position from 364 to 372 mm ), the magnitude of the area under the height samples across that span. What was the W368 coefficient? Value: 3320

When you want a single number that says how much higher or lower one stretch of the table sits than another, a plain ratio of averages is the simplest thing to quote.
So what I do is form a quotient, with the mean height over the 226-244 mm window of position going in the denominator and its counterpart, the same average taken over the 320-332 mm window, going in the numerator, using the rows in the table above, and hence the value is 1.7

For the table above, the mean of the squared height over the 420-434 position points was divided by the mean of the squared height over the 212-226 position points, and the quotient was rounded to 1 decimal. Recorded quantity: 1.5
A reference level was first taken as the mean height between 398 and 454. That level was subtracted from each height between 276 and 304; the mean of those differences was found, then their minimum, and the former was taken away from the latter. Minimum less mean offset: -39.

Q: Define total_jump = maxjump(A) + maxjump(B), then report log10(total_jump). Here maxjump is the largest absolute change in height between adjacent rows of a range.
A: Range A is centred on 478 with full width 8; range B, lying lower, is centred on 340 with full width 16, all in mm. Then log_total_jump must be 1.70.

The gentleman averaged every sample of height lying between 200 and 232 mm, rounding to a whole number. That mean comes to 313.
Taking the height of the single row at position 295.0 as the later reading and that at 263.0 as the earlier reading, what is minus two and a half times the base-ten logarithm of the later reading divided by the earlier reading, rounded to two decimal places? -0.19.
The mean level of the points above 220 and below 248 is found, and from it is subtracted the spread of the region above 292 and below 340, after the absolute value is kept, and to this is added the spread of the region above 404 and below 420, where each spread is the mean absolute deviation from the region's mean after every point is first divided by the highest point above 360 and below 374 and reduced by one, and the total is 334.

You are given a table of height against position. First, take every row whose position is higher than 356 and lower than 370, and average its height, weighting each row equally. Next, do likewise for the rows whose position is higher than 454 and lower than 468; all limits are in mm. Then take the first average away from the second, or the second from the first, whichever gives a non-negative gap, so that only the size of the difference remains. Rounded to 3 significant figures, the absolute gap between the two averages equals 135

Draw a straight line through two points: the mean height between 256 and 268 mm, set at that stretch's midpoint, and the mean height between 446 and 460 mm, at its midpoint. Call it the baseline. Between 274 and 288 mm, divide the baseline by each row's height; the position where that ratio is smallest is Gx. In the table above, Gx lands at 285.0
